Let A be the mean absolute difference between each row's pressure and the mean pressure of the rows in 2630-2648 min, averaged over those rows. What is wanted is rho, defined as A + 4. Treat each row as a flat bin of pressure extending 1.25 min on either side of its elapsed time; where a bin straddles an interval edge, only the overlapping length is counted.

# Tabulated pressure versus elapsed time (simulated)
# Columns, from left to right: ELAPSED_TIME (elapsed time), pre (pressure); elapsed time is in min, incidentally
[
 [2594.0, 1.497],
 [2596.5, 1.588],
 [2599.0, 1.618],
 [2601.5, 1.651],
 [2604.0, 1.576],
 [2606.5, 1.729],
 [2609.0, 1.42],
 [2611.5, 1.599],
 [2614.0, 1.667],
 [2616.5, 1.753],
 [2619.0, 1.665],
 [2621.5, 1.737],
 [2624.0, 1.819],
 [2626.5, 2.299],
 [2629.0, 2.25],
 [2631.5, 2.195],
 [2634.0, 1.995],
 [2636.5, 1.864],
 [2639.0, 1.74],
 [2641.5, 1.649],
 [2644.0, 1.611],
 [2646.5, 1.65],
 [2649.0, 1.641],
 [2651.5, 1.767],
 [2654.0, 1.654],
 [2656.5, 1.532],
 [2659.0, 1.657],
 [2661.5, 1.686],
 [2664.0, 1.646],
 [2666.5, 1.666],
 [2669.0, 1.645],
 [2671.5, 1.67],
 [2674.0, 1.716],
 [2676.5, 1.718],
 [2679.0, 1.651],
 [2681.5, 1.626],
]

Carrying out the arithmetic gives 4.17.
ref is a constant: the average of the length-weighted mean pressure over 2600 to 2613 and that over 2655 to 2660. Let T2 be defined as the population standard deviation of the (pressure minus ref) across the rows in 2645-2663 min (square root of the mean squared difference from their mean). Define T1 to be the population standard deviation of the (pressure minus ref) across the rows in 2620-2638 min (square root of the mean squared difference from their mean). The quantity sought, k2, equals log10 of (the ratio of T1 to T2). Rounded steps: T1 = 0.21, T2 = 0.06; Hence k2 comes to 0.5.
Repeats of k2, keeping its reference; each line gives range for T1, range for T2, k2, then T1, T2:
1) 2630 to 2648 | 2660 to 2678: 0.9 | 0.20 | 0.03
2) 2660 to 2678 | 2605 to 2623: -0.6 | 0.03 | 0.11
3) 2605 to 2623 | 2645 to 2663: 0.2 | 0.11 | 0.06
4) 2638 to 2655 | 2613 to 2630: -0.7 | 0.05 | 0.25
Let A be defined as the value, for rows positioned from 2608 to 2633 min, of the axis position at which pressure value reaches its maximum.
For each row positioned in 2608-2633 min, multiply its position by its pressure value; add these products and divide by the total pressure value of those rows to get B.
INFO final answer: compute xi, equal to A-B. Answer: 5.2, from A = 2626.5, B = 2621.3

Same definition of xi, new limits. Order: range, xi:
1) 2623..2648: -8.0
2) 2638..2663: 1.3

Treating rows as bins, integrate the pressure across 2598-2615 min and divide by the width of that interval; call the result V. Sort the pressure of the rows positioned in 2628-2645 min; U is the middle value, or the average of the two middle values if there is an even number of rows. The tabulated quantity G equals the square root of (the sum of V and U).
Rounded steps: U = 1.86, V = 1.61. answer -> 1.86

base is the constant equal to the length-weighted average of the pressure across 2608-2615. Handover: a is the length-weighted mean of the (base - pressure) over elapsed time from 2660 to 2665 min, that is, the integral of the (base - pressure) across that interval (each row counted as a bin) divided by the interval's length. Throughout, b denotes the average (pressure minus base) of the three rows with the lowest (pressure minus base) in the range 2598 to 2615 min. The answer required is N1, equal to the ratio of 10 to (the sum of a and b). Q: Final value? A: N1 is -74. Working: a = -0.10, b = -0.03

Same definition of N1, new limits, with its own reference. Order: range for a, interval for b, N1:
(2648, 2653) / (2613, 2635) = -667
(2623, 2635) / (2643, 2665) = -19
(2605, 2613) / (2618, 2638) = 64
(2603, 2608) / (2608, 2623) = -120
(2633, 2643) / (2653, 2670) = -51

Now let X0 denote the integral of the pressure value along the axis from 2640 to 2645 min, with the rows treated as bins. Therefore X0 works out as 8.2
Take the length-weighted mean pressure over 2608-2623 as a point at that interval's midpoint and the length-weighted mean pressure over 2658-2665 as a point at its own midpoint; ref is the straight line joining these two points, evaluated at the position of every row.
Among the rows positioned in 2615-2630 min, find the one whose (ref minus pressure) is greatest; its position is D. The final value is 2619.0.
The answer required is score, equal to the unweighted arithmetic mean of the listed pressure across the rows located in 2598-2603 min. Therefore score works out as 1.63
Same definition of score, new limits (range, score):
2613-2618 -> 1.71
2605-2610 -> 1.57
